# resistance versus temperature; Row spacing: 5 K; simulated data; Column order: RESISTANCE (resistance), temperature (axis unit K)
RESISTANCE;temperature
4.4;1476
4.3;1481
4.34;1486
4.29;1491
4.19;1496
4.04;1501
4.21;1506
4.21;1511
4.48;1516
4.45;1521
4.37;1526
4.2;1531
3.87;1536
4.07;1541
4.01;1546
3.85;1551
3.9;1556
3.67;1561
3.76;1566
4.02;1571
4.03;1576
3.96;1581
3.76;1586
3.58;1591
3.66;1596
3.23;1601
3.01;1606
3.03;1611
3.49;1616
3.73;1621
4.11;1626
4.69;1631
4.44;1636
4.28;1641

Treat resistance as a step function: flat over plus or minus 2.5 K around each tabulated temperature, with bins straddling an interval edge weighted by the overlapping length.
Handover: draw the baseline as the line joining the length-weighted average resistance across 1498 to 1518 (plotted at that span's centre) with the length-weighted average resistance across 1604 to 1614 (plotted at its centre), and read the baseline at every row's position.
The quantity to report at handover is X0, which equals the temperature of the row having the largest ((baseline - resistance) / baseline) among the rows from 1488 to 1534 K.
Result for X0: 1501 K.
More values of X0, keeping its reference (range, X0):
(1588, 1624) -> 1606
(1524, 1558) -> 1536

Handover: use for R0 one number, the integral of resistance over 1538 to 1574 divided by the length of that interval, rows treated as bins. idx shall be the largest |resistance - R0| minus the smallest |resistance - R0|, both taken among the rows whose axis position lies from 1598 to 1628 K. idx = 0.72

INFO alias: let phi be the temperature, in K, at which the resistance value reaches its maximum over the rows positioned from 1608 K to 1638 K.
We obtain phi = 1631 K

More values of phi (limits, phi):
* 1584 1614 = 1586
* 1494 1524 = 1516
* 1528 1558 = 1531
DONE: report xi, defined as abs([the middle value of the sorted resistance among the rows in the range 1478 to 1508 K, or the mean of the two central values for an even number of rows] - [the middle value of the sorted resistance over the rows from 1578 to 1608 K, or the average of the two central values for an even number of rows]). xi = 0.6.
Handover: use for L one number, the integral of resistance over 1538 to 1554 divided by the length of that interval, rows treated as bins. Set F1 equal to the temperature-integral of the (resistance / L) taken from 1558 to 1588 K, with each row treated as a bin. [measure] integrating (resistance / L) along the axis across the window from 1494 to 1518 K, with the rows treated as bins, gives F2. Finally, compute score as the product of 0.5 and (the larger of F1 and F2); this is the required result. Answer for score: 14.6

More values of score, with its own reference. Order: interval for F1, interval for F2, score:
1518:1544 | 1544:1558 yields 13.7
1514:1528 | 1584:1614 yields 12.7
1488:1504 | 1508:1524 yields 8.8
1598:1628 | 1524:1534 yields 12.9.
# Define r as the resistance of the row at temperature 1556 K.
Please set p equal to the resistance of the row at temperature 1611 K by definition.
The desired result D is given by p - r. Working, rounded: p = 3.03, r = 3.9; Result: -0.87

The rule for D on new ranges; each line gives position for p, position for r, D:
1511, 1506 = 0.00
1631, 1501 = 0.65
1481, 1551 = 0.45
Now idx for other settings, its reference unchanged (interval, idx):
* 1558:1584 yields 0.17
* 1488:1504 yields 0.25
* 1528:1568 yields 0.30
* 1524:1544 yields 0.44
